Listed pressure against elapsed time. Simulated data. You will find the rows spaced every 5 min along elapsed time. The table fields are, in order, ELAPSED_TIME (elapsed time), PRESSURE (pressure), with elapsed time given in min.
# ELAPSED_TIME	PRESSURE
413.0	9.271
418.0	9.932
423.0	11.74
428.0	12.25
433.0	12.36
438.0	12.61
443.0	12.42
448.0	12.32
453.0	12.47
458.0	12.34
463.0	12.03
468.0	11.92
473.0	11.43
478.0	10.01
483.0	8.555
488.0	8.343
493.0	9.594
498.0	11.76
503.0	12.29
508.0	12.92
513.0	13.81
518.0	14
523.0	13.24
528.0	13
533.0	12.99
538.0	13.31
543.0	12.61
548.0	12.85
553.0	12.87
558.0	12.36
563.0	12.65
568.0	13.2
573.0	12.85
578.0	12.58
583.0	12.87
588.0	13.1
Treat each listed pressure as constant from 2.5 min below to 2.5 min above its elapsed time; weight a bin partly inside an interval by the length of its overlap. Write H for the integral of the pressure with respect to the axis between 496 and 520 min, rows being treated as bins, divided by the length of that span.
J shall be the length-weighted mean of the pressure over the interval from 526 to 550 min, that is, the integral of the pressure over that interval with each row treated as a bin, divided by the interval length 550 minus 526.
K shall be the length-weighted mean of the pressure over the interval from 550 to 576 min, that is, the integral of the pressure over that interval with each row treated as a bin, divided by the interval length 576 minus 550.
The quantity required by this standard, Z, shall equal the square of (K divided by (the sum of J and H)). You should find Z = 0.243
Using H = 13.0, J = 13.0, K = 12.8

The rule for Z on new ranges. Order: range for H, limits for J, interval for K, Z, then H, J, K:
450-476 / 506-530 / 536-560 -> 0.254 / 12.0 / 13.4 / 12.8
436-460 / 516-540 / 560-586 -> 0.249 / 12.4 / 13.3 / 12.8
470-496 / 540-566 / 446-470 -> 0.299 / 9.7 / 12.7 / 12.2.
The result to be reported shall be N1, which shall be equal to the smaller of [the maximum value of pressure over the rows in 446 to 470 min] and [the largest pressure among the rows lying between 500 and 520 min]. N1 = 12.5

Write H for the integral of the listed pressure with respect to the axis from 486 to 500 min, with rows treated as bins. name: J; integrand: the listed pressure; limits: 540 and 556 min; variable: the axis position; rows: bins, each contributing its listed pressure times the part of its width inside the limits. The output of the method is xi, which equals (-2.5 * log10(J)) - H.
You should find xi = -144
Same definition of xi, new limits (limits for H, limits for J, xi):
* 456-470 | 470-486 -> -175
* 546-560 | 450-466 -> -184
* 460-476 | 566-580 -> -194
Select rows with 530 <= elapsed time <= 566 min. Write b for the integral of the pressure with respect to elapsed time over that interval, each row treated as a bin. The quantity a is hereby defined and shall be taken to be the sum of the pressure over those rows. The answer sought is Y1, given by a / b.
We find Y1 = 0.194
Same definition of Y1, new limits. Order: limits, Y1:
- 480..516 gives 0.194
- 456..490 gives 0.206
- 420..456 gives 0.195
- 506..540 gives 0.206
